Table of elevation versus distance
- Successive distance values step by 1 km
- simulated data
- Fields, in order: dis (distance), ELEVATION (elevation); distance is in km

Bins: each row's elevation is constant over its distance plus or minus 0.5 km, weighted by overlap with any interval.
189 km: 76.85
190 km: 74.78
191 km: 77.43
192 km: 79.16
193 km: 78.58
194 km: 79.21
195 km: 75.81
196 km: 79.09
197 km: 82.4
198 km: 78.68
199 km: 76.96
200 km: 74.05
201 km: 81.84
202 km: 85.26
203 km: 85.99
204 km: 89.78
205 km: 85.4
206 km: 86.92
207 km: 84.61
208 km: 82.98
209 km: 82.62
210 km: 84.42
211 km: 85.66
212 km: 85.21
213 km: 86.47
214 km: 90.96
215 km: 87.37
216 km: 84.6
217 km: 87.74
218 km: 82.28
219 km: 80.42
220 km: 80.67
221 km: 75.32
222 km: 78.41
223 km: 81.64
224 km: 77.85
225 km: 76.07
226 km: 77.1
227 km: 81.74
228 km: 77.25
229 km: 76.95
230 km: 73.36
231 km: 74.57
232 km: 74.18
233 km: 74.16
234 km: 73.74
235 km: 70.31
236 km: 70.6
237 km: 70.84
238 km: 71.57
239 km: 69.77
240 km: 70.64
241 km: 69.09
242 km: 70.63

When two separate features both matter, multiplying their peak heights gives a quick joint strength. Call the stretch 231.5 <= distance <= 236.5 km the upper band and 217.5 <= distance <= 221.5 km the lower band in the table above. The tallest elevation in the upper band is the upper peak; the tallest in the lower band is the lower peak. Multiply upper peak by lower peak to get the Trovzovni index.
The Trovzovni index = 6104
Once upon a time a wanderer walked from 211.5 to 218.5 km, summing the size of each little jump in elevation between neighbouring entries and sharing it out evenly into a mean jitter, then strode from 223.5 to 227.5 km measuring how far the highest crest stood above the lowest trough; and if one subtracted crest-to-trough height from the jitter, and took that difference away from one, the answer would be 3.2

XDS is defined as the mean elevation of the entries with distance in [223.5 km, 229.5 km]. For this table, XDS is 78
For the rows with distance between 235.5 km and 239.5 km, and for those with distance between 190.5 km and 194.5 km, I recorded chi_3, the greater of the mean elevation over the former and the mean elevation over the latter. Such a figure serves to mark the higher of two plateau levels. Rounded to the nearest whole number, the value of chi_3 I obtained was 79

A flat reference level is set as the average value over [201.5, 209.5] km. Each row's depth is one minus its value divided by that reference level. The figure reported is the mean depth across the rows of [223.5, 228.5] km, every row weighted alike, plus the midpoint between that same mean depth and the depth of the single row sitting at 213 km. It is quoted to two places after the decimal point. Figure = 0.12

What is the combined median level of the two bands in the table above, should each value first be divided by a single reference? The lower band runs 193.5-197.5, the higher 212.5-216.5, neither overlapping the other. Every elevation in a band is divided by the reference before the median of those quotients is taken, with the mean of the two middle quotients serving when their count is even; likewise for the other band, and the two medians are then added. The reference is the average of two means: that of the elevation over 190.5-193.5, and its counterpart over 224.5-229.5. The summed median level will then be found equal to 2.13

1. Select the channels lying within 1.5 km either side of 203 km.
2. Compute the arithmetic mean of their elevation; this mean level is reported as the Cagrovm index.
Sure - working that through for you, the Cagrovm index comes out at 87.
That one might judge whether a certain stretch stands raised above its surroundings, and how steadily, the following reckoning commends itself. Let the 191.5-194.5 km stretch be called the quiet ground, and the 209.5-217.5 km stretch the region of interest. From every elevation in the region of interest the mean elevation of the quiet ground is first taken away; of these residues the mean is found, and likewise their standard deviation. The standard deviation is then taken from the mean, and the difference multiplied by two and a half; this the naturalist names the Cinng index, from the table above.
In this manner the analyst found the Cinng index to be 14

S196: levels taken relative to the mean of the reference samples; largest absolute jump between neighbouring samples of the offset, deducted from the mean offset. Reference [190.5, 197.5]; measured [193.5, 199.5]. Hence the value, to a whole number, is -4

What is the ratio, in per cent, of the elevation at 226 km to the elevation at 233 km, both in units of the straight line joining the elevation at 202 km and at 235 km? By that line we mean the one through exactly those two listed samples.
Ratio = 100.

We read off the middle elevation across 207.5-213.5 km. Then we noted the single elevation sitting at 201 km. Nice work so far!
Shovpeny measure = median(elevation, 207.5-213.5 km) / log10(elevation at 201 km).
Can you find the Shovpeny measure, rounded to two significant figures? 44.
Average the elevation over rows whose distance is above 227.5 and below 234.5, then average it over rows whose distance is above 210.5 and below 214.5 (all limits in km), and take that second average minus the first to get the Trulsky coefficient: 12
